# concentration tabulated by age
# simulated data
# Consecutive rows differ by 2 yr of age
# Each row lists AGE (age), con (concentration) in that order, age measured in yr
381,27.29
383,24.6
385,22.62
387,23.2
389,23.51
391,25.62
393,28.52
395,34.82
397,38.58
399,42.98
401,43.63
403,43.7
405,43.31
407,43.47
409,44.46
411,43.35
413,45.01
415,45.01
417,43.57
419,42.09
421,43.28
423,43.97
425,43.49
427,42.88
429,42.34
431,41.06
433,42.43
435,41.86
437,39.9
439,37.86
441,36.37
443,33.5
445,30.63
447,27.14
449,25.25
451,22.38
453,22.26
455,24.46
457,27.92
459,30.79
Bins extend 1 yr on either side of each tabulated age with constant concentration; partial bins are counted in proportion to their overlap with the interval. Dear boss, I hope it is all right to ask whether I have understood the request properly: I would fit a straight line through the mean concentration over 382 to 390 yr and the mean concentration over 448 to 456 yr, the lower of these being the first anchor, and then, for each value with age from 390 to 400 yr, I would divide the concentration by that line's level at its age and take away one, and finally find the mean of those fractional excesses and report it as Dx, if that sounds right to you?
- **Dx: 0.5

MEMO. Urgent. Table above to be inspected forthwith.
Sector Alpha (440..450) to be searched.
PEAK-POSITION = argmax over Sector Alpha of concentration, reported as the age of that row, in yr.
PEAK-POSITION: 441 yr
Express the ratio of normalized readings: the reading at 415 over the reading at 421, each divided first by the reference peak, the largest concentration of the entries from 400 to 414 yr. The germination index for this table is 1.0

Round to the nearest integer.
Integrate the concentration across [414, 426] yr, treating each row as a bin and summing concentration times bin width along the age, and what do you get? 523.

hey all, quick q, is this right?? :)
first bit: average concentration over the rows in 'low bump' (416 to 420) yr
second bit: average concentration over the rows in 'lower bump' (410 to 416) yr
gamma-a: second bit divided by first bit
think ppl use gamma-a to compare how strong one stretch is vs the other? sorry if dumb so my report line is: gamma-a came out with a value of 1.04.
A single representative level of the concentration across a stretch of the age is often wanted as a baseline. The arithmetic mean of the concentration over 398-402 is 43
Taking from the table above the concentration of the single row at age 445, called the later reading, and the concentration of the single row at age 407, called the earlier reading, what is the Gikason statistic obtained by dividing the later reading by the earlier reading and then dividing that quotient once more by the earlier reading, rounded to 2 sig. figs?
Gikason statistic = 0.016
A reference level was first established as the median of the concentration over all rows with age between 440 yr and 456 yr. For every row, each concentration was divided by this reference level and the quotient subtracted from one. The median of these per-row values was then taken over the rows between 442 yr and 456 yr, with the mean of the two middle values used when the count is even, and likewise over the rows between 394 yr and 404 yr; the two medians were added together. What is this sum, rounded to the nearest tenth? -0.6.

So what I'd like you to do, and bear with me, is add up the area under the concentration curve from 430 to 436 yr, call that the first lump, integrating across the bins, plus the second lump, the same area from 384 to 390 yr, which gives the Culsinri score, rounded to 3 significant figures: 389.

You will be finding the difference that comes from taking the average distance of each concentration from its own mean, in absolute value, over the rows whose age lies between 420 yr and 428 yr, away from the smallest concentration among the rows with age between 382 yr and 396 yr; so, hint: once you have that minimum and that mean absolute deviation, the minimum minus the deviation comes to 22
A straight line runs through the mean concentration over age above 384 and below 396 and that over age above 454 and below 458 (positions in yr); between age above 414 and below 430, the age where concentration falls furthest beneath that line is 419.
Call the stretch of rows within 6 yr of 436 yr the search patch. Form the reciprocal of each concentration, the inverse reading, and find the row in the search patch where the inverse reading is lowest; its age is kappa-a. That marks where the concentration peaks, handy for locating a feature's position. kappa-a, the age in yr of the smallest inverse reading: 433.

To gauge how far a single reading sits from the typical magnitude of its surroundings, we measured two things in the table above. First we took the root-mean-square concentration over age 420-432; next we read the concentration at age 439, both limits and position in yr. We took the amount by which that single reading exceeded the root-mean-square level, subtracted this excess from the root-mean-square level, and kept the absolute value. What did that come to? 48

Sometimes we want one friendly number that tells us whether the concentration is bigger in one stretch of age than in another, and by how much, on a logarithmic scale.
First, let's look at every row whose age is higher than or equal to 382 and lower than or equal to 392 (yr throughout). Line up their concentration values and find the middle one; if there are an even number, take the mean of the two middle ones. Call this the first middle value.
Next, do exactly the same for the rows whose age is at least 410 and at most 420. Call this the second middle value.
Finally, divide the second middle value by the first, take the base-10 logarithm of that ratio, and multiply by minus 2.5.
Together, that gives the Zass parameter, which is -0.67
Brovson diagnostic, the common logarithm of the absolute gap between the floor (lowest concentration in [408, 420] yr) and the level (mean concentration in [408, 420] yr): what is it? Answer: 0.3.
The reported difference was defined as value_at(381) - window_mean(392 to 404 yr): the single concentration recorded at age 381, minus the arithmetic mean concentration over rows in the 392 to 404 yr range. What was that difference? -11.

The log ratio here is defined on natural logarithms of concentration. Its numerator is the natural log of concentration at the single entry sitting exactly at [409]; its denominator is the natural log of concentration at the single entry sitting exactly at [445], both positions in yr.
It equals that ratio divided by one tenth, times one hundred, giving 1109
